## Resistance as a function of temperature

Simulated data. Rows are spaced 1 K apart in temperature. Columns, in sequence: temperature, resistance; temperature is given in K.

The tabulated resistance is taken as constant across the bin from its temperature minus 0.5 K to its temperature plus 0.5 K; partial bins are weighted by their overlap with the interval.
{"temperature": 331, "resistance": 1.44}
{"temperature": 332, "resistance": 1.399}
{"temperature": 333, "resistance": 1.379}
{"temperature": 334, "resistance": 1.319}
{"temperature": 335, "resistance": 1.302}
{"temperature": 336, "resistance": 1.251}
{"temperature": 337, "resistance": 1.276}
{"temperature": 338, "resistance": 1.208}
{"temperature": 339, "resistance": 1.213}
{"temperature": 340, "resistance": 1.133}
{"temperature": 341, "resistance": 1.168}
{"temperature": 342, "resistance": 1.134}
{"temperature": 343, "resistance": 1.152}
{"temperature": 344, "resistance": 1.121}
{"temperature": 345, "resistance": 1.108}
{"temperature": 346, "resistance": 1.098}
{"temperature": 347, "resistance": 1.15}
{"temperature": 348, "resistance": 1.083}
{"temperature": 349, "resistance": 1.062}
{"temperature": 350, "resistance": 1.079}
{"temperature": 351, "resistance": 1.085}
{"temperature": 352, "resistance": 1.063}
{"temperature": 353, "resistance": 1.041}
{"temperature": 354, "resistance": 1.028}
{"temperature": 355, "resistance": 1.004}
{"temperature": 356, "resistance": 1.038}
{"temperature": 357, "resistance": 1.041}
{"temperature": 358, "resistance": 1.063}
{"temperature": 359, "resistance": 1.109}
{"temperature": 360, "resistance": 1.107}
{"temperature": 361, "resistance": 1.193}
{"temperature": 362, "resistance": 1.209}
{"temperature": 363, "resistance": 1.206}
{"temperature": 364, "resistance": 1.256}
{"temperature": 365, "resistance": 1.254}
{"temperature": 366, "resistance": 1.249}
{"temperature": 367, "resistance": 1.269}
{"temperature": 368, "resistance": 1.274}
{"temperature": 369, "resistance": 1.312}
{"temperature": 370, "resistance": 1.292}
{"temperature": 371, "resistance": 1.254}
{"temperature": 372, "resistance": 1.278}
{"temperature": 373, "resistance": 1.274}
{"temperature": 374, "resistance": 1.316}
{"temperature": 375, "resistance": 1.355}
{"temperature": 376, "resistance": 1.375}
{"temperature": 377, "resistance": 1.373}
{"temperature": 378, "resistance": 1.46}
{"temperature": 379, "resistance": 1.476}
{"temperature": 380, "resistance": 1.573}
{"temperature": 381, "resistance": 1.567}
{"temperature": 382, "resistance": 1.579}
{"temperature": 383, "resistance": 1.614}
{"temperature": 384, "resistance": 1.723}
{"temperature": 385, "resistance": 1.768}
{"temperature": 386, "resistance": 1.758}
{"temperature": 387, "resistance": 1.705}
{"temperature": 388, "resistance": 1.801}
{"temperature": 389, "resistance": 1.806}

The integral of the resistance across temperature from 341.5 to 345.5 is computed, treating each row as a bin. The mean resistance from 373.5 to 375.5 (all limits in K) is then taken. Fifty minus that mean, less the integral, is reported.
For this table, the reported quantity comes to 44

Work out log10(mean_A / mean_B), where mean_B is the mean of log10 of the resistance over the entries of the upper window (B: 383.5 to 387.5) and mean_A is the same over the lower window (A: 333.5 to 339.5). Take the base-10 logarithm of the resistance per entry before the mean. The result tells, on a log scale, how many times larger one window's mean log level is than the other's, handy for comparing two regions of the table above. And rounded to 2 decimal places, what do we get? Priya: -0.38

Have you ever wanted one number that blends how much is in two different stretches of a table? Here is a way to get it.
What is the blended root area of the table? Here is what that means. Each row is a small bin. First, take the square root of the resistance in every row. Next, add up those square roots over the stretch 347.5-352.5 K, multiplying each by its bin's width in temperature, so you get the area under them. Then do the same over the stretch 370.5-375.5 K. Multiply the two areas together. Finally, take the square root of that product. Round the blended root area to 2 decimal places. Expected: 5.43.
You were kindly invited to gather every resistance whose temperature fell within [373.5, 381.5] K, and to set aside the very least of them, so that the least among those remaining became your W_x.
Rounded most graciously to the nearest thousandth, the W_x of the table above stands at 1.355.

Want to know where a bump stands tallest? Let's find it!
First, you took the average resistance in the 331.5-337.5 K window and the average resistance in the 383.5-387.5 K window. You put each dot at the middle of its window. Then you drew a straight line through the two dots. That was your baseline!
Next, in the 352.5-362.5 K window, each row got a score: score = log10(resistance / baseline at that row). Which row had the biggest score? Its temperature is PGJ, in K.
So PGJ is 362 K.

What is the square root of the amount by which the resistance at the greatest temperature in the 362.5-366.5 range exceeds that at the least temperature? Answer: 0.21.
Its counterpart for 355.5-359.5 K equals 0.27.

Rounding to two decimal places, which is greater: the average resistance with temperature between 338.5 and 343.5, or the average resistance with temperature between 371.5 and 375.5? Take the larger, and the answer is 1.31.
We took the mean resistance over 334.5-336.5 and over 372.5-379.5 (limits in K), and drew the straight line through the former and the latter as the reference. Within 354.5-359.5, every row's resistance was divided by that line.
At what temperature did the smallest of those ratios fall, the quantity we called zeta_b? 355 K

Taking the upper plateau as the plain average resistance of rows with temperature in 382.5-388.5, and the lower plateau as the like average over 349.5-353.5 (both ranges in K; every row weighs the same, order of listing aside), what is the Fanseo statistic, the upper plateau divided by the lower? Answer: 1.62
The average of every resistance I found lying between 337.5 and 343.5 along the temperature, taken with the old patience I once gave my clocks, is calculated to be 1.17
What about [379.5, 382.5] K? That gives 1.57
